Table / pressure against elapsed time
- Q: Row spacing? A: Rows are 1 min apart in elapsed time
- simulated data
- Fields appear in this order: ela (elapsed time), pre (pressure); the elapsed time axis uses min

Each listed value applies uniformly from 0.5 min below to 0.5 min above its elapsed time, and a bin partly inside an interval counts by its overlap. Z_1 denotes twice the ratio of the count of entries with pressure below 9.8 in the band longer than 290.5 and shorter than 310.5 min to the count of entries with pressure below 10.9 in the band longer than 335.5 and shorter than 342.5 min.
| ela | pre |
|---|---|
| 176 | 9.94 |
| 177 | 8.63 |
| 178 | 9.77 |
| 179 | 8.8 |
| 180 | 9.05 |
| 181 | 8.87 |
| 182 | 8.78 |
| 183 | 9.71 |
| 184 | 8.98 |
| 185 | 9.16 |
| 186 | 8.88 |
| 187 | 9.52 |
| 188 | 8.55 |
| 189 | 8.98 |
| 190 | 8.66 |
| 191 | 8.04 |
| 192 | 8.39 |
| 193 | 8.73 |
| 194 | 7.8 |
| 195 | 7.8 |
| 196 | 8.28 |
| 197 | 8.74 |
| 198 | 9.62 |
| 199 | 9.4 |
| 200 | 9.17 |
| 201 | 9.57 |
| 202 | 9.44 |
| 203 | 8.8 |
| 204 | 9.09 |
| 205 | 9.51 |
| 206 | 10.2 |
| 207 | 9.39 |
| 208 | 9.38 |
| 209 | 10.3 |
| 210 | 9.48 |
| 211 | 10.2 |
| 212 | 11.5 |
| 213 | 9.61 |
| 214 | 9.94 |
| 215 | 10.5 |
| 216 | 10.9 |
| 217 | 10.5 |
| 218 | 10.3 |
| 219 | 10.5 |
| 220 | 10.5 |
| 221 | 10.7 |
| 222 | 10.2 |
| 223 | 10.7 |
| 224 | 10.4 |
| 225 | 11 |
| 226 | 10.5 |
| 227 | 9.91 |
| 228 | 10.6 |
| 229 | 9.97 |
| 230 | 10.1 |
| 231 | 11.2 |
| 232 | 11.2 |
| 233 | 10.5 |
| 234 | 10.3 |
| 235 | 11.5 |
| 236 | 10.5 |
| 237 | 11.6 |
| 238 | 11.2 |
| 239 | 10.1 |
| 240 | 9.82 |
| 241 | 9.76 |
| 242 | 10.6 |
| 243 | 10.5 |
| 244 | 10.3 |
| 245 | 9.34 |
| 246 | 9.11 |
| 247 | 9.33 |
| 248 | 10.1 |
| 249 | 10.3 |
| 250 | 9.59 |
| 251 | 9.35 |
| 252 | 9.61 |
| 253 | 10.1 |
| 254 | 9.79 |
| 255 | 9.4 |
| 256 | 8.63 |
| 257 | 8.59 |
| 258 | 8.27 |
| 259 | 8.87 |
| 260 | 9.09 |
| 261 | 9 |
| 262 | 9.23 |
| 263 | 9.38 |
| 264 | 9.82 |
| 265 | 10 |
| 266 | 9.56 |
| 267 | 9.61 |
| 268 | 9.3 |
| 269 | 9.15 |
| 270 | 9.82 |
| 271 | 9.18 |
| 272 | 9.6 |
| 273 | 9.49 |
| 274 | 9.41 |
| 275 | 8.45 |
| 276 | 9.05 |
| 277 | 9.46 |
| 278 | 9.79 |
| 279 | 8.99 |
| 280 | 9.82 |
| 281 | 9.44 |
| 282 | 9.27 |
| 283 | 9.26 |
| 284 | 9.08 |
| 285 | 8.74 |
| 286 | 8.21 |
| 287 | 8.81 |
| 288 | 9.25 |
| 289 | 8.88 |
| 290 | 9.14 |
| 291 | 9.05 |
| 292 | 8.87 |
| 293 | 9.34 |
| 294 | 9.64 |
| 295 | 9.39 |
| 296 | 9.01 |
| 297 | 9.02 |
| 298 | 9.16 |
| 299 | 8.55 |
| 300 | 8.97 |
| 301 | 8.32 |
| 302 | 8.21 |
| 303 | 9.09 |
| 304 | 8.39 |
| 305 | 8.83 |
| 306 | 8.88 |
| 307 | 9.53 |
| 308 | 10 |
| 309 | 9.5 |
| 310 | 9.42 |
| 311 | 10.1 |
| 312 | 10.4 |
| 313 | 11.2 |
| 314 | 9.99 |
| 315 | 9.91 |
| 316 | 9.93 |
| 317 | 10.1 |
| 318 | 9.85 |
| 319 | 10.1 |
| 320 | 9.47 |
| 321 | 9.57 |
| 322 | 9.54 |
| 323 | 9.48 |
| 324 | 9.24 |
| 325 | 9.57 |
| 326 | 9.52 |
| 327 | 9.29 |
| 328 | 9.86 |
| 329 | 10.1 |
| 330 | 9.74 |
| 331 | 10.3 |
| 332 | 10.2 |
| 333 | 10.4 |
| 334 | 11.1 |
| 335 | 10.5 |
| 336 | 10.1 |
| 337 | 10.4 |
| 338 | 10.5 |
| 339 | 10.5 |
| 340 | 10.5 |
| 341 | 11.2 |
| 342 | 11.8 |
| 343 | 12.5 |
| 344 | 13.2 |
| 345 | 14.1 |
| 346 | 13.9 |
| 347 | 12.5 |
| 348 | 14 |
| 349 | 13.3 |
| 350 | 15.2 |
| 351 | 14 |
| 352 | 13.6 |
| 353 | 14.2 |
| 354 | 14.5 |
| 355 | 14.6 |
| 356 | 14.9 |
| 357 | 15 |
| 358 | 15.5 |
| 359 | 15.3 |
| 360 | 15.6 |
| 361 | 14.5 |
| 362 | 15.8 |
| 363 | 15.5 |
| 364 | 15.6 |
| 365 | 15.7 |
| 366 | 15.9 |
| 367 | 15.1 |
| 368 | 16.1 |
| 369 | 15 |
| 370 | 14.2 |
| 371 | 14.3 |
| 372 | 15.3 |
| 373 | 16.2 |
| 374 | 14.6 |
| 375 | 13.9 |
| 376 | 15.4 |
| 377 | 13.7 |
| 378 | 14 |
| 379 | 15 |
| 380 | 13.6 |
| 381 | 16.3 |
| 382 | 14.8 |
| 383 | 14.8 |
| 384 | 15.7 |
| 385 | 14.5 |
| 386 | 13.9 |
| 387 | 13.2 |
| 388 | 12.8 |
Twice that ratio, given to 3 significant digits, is 7.60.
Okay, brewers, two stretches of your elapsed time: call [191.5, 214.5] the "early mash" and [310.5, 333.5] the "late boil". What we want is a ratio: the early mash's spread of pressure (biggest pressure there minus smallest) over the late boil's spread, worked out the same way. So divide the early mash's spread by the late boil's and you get 1.9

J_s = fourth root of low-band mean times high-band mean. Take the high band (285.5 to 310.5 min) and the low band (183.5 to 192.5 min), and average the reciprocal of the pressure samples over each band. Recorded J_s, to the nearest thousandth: 0.335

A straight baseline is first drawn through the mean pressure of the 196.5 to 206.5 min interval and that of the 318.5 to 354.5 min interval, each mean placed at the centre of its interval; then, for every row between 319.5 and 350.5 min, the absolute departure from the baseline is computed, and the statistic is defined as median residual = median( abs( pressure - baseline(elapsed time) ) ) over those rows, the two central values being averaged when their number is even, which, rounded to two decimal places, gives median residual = 1.35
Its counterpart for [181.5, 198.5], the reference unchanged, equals 0.53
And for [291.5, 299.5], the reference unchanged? 1.67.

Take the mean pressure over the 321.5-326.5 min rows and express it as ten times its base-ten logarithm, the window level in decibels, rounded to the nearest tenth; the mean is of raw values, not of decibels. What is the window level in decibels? 9.8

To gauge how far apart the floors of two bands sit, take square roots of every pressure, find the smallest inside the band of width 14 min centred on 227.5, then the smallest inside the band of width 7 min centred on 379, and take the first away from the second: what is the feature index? 0.54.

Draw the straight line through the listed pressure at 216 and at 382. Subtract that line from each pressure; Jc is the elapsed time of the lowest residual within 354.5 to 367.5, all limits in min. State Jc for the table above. 361 min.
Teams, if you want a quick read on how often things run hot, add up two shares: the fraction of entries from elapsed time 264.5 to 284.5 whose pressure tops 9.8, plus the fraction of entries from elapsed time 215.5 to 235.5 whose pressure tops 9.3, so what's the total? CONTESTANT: 1.15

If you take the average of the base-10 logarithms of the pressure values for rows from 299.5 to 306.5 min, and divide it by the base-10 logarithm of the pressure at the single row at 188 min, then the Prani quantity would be 1.01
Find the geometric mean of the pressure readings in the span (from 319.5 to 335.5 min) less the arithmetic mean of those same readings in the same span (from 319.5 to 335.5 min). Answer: -0.012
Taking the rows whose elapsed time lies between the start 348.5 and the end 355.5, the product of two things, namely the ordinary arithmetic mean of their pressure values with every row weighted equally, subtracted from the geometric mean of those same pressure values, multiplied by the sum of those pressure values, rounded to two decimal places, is -1.23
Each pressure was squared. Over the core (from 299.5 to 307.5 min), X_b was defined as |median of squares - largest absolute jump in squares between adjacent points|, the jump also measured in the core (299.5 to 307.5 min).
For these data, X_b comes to 63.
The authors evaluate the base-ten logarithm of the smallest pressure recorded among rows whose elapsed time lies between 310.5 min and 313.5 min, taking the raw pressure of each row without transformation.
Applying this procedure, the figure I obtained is 1.004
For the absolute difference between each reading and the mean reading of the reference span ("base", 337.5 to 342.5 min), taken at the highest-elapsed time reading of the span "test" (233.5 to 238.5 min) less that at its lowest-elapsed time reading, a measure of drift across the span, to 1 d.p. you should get -0.3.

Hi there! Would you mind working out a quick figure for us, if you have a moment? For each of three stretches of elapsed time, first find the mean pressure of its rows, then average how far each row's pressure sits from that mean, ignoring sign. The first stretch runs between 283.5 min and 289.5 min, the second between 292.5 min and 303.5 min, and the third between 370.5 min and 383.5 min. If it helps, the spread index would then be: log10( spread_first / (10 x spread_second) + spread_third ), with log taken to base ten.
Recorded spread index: -0.119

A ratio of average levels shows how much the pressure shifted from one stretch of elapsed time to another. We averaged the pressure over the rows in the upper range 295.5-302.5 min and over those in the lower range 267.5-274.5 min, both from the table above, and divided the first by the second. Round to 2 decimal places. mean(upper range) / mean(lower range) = 0.93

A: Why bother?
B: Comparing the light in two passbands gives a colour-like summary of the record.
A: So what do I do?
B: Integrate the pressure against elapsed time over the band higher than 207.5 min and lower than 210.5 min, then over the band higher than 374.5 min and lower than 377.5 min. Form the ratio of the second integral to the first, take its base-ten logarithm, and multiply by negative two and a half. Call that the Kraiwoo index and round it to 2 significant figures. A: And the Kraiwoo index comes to -0.42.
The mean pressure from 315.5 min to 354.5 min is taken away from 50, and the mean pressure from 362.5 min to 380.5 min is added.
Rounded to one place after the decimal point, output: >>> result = 53.7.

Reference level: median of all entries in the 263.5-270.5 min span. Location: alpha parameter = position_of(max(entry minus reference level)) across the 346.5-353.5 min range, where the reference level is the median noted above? 350 min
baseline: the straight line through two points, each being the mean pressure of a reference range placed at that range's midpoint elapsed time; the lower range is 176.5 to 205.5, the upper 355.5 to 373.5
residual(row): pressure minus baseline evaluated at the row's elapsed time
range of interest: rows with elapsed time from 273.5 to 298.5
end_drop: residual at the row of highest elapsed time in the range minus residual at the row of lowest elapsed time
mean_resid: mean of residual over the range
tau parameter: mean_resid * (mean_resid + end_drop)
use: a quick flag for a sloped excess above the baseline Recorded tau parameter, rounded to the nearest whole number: 14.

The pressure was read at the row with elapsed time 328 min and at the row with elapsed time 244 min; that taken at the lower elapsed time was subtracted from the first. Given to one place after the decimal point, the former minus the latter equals -0.4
